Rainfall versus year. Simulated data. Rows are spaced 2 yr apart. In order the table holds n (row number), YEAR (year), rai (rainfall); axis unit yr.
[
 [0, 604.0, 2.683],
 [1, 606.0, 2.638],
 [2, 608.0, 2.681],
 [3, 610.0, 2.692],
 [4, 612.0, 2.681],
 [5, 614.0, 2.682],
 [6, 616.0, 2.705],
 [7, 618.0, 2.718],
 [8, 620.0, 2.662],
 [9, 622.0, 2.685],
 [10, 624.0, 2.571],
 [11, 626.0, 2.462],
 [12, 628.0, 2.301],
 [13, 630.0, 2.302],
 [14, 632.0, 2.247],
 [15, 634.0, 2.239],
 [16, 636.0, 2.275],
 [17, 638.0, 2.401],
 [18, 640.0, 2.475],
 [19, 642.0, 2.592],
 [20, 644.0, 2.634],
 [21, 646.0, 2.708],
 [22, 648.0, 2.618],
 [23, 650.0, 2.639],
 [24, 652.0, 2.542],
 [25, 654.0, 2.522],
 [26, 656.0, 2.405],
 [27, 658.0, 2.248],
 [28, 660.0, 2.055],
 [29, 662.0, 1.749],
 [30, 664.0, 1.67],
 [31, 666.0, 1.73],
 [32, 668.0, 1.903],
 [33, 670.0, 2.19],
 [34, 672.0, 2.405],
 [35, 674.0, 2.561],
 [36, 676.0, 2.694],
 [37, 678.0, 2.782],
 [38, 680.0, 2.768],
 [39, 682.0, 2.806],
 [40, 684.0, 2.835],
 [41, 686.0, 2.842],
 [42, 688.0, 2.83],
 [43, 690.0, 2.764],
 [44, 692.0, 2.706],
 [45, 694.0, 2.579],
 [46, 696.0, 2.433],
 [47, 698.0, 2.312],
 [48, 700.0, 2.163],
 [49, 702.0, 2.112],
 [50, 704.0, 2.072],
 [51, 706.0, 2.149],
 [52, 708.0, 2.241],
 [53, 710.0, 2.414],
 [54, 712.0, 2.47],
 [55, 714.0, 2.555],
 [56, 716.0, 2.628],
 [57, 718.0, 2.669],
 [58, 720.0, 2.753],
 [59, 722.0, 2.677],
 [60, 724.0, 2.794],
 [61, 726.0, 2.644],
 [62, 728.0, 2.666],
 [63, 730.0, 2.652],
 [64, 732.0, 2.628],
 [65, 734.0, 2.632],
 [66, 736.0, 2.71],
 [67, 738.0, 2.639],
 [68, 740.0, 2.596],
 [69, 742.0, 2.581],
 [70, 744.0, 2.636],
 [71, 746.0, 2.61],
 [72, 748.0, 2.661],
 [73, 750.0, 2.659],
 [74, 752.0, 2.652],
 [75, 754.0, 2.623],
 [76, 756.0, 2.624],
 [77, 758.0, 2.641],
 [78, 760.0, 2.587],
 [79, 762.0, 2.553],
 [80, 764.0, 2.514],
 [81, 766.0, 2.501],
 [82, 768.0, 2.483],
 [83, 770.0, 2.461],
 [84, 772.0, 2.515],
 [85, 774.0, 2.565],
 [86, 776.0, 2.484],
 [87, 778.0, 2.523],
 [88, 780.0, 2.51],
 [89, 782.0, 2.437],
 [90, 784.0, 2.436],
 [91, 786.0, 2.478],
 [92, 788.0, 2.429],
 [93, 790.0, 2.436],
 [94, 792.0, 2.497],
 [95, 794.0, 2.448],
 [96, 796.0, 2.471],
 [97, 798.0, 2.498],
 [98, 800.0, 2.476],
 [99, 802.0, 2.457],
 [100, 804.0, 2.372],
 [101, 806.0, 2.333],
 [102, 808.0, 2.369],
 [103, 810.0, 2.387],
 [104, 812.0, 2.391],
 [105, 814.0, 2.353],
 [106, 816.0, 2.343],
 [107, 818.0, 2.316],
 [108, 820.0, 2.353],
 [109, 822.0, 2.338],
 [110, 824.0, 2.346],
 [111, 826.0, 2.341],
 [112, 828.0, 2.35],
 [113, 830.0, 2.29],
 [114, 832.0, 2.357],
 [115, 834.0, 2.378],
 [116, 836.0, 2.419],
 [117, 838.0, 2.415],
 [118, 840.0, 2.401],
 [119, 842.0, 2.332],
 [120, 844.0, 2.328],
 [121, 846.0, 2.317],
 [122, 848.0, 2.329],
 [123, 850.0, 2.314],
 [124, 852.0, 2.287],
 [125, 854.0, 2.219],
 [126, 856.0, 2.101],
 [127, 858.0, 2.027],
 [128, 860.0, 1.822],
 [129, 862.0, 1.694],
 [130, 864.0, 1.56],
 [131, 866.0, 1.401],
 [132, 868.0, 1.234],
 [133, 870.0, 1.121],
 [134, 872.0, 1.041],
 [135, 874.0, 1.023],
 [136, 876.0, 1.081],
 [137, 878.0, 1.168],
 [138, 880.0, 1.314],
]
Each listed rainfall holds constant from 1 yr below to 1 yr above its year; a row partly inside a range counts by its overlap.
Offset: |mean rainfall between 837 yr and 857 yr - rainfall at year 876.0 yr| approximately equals 1.22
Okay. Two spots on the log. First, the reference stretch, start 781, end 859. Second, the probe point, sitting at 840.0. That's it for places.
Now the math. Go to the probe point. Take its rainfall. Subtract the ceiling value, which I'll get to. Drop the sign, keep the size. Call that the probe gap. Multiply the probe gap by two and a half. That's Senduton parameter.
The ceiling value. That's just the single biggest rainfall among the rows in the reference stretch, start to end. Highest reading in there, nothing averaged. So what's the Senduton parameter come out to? 0.2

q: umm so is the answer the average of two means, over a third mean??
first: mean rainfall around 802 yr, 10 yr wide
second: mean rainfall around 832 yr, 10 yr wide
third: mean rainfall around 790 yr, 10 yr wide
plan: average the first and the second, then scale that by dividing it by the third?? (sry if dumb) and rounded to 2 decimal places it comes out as 0.97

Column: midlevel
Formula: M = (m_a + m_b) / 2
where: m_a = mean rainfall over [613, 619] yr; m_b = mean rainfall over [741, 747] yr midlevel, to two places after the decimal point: 2.66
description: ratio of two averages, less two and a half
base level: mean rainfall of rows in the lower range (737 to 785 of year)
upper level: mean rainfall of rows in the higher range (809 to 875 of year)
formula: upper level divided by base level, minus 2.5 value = -1.68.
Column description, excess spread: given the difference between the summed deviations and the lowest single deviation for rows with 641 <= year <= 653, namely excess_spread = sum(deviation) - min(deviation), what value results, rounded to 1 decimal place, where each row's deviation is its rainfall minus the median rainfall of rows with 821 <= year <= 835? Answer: 1.5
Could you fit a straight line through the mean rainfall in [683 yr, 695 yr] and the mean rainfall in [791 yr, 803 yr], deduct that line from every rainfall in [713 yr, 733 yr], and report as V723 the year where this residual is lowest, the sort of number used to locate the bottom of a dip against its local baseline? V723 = 714.0 yr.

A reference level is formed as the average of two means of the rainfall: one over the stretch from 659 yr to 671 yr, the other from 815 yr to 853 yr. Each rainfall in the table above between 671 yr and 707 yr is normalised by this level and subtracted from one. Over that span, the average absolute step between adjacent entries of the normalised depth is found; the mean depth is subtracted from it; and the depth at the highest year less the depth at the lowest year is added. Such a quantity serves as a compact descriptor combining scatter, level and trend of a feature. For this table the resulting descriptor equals 0.36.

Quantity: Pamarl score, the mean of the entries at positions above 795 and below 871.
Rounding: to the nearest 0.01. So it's 2.21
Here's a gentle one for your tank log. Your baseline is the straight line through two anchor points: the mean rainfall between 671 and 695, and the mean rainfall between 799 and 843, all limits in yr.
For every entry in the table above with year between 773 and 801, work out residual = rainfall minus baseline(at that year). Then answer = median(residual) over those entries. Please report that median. 0.03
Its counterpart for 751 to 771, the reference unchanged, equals 0.05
